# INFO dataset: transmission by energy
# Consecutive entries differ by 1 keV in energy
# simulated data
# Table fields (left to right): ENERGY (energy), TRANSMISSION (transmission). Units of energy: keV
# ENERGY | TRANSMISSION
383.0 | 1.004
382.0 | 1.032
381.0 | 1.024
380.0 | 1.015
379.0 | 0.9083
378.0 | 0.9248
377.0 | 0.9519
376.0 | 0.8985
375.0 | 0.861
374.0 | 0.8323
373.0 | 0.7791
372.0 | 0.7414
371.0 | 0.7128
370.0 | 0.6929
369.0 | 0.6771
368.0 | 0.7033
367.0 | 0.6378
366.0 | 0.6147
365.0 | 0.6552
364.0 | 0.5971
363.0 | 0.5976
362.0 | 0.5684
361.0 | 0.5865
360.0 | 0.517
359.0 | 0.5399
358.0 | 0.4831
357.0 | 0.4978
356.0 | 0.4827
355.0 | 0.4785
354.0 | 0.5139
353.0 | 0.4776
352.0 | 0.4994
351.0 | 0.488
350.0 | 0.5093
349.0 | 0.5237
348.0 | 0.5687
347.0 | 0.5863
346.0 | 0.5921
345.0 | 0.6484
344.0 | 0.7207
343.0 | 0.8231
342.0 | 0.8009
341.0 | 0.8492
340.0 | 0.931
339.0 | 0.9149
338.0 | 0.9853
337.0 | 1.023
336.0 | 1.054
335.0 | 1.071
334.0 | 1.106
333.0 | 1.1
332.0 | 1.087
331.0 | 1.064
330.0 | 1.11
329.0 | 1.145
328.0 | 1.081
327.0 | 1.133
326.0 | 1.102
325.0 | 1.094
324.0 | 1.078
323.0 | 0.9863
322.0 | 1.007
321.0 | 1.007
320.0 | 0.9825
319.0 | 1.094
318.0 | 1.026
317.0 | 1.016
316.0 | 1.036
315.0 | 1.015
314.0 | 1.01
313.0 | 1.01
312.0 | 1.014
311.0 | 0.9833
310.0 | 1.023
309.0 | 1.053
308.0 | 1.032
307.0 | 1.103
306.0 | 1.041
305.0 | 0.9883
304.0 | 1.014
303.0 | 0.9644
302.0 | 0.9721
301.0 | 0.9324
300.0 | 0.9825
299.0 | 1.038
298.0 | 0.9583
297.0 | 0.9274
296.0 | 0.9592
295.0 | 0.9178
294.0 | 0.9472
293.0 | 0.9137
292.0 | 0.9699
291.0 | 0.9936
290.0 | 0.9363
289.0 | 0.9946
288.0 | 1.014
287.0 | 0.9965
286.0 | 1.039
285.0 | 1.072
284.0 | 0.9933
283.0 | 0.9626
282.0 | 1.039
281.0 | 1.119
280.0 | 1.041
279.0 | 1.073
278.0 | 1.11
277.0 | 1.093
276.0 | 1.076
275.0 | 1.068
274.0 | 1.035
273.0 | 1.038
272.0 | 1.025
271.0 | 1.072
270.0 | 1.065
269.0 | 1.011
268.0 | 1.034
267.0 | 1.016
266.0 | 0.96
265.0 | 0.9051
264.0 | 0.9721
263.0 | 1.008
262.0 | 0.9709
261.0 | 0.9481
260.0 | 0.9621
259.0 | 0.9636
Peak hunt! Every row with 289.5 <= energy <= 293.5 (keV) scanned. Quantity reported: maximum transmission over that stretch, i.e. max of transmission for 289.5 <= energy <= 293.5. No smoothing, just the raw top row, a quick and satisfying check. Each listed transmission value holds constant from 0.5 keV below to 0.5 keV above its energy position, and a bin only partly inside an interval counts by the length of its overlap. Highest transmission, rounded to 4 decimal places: 0.9936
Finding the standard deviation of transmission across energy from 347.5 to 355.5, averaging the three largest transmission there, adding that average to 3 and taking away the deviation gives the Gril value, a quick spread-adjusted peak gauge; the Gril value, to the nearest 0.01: 3.51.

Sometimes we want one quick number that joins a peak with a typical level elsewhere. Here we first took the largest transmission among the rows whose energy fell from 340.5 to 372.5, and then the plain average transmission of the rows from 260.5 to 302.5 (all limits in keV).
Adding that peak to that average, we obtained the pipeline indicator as 1.85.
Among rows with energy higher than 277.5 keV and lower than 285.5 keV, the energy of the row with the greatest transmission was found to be 281.0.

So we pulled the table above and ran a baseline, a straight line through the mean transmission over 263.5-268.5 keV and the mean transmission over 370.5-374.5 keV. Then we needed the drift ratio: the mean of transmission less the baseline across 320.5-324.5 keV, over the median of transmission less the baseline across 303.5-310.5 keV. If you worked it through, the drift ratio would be 1.1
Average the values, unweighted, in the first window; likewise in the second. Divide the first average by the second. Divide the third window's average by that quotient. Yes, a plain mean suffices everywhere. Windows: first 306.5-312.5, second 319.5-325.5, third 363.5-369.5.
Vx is 0.6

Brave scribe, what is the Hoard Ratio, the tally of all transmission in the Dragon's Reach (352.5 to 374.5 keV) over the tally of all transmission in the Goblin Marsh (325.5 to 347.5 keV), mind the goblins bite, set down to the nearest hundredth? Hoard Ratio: 0.64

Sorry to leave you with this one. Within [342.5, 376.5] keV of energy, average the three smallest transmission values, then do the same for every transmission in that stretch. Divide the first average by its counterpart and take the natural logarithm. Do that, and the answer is -0.26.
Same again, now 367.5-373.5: -0.04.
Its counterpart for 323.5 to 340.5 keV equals -0.12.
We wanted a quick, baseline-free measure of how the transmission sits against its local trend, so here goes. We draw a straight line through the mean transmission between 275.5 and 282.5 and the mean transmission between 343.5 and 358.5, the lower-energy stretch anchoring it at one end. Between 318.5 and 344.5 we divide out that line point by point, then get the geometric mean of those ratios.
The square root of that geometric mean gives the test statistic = 1.21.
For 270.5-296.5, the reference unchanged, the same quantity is 0.99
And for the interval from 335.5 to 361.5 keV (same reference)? 1.07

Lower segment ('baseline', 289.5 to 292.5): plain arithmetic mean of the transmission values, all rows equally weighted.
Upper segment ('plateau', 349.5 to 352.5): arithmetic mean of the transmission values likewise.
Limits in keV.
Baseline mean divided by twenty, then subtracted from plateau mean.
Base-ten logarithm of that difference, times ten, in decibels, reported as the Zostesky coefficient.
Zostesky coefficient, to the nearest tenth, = -3.5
